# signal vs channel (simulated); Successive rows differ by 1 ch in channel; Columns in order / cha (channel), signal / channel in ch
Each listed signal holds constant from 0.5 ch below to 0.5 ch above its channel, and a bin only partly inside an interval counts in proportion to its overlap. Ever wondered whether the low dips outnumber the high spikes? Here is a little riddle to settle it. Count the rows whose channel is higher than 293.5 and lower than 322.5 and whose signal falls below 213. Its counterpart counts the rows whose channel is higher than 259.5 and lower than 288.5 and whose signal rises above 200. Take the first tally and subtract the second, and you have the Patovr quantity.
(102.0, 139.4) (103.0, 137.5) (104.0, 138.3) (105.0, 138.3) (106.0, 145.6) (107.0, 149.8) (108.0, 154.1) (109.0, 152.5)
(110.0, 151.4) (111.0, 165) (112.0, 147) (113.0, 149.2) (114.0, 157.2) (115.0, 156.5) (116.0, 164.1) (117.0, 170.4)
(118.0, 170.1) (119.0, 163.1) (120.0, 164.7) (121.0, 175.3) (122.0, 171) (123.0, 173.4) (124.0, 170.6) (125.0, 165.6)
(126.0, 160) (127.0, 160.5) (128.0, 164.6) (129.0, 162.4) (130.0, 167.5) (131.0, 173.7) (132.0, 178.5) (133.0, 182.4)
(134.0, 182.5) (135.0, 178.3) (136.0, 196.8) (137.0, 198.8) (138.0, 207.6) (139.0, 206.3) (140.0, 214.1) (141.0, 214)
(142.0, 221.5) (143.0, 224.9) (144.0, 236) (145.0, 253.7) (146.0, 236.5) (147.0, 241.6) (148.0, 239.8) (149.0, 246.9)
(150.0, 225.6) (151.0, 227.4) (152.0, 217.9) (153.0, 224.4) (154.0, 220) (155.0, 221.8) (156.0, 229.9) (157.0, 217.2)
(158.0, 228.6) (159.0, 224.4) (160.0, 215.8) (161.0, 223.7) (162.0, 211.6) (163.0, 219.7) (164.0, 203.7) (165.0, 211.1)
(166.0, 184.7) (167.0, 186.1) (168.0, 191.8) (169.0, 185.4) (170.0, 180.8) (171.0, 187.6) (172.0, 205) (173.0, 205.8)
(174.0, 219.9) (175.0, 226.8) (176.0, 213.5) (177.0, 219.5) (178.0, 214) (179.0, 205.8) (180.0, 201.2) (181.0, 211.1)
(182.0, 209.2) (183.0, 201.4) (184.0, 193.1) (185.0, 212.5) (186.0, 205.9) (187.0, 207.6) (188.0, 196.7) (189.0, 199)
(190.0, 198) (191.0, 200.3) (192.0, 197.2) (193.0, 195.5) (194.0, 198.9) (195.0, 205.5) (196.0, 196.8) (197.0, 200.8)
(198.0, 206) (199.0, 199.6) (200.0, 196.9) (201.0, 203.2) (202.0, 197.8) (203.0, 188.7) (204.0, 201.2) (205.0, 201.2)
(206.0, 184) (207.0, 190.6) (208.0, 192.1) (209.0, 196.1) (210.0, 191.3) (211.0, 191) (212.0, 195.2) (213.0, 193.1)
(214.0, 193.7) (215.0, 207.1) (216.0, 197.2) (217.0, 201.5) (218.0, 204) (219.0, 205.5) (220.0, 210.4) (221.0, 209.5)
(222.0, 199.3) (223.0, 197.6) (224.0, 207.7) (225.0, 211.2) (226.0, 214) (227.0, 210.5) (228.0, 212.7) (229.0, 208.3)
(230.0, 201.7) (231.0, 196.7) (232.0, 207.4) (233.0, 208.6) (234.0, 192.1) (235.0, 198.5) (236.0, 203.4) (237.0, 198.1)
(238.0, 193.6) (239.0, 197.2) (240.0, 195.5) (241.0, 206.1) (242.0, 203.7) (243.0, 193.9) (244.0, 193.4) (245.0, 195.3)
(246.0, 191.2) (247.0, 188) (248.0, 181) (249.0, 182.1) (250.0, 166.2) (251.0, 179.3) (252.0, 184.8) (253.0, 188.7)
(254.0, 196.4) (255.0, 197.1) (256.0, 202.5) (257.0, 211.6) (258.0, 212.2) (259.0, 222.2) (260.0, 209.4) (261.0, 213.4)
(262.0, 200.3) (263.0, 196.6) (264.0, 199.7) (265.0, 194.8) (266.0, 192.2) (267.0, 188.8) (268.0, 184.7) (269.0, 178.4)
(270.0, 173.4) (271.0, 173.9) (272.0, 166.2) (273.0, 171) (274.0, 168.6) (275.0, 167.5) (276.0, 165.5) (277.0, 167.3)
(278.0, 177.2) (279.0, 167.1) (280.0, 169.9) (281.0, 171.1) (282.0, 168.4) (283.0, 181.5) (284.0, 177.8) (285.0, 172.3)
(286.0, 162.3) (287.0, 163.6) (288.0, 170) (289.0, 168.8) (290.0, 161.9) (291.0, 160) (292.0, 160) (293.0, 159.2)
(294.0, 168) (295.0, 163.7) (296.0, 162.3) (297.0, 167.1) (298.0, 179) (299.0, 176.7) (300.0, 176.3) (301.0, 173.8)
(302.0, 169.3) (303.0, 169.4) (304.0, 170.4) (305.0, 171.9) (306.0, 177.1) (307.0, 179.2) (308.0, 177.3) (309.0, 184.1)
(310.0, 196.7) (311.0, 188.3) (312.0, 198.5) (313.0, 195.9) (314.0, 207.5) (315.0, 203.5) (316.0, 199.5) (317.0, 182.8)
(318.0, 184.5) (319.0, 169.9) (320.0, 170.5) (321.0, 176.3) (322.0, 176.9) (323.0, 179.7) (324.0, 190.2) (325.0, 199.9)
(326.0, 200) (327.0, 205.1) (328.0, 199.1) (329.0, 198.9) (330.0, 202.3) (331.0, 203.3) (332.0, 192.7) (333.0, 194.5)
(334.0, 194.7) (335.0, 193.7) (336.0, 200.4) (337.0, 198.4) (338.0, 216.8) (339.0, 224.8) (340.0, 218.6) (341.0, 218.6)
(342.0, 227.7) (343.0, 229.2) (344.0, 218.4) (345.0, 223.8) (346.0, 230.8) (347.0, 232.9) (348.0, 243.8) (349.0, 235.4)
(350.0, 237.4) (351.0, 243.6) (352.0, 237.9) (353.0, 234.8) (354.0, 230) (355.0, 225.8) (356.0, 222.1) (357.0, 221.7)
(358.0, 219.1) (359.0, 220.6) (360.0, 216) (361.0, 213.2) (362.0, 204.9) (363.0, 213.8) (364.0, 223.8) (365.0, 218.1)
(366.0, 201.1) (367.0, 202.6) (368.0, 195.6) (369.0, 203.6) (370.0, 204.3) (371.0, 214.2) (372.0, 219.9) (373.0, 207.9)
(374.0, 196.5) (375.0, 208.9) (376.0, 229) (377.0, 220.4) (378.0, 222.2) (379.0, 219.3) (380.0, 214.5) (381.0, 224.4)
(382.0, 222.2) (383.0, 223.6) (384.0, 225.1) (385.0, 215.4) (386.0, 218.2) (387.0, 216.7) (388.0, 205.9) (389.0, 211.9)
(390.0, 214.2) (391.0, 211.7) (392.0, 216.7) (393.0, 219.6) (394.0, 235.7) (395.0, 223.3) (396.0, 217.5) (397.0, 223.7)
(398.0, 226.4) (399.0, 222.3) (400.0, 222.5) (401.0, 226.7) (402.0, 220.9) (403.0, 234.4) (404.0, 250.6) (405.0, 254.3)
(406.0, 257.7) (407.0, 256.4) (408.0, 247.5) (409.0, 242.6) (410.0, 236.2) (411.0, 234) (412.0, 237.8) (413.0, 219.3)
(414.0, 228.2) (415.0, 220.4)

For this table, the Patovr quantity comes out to 26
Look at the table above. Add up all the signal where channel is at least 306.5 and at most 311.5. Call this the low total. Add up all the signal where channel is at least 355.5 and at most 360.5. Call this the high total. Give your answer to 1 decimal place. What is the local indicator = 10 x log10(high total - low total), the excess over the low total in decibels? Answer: 22.4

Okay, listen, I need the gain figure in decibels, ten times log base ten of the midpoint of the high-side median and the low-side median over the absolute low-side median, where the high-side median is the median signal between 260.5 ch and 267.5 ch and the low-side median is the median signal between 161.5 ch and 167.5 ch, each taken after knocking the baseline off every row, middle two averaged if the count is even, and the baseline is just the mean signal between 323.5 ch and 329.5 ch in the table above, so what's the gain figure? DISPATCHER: -4.4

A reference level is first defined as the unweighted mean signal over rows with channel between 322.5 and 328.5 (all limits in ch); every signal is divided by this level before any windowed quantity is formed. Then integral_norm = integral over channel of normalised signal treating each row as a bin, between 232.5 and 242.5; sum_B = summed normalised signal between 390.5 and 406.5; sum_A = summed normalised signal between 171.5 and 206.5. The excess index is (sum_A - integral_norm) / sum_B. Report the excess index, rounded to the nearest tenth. 1.4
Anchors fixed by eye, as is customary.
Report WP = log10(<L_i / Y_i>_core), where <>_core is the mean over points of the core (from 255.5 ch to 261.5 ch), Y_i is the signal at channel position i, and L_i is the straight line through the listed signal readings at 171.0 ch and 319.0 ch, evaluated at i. -0.08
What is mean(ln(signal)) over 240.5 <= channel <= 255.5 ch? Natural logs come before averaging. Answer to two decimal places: 5.24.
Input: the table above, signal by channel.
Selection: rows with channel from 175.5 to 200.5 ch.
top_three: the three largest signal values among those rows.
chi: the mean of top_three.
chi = 216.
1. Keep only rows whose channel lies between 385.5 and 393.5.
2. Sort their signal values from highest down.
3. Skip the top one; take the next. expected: 218.2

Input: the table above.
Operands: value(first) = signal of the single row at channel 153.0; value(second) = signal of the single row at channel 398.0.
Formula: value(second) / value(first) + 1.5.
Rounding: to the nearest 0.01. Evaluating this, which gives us 2.51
